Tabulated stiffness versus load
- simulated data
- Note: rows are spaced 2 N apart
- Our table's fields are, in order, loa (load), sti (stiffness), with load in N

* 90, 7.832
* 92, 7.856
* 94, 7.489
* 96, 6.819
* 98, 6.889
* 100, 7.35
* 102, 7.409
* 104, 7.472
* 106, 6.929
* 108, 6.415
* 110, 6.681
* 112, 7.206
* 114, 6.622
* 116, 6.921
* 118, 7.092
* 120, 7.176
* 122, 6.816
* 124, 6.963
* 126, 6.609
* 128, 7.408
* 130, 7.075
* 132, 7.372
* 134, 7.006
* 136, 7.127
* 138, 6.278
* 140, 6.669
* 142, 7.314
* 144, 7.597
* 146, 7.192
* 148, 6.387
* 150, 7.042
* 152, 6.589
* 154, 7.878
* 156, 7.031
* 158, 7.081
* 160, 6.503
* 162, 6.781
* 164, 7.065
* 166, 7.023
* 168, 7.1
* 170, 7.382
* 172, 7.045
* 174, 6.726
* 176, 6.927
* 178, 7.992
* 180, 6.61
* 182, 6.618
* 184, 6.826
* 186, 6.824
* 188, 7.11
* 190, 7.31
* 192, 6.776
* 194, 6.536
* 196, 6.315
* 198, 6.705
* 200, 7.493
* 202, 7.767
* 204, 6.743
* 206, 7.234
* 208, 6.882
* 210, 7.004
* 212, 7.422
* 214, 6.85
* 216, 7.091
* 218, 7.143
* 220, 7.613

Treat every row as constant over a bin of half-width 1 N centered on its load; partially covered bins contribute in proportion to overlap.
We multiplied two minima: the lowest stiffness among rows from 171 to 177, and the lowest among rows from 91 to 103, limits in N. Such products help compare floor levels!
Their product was 46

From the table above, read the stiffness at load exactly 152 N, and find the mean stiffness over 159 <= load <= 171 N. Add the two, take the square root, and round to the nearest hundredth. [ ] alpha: 3.68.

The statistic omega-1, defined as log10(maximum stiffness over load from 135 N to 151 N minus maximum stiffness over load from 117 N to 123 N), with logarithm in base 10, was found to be -0.38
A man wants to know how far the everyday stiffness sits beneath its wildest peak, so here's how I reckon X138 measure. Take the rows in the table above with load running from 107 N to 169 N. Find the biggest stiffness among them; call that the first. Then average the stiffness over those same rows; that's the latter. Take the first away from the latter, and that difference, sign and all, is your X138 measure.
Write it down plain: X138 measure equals -0.91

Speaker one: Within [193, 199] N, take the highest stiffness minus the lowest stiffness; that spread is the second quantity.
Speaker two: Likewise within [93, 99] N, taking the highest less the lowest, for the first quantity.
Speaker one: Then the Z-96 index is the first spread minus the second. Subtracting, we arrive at 0.28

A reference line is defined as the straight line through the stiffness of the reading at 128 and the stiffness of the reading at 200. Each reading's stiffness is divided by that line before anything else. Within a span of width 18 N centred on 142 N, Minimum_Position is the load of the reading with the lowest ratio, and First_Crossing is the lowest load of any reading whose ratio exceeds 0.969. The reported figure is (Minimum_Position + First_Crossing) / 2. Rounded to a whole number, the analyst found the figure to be 140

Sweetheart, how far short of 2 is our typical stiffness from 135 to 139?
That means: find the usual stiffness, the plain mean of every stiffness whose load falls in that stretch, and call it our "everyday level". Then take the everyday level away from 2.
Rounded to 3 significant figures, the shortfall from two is -4.70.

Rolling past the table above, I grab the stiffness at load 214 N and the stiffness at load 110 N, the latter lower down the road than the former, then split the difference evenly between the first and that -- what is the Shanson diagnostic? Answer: 6.77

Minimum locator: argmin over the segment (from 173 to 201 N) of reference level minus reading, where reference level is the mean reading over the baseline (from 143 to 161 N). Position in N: 178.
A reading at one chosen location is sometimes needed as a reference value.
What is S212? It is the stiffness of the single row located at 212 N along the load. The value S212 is 7.422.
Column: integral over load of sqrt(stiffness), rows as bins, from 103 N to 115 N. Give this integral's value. 31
